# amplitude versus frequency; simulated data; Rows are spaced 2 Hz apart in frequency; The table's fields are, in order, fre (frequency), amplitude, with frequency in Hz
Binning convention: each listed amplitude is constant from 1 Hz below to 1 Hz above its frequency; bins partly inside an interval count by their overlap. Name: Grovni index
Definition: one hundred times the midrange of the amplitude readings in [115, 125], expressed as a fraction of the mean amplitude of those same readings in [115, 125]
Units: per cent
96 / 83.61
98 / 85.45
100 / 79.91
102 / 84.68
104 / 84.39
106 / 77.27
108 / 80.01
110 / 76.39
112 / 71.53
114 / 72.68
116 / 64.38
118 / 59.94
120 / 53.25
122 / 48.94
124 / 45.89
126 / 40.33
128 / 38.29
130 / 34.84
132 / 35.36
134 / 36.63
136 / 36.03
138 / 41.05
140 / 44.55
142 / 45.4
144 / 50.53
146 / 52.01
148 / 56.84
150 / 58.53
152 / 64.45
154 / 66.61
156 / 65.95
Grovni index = 101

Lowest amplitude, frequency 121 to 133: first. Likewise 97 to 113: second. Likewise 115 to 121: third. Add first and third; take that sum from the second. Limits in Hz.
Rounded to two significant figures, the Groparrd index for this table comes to -17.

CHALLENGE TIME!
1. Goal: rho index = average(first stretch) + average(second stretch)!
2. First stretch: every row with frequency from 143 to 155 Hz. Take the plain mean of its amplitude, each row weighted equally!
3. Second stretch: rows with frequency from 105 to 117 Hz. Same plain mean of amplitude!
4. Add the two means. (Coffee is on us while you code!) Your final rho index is 132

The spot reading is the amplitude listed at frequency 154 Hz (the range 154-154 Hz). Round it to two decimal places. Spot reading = 66.61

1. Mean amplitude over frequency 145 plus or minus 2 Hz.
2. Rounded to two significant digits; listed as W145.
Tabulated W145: 51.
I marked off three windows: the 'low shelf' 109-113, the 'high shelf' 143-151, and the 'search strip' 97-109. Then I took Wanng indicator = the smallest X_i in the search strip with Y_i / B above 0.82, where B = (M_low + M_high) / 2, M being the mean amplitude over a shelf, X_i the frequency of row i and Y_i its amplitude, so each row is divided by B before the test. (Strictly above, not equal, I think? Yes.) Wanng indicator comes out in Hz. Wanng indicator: 98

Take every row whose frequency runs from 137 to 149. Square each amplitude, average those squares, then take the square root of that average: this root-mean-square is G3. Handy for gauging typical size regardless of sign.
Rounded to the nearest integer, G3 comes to 49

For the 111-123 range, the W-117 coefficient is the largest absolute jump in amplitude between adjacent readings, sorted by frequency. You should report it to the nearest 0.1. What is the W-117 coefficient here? 8.3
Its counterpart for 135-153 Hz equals 5.9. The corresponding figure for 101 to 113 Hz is 7.1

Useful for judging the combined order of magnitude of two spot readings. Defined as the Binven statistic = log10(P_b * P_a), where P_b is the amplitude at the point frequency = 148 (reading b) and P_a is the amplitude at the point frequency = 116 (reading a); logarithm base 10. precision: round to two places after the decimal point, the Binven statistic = 3.56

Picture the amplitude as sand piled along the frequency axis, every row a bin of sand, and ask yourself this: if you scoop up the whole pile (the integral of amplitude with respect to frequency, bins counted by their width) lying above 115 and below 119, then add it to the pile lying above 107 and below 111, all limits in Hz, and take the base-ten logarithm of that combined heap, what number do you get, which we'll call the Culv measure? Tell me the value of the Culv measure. 2.75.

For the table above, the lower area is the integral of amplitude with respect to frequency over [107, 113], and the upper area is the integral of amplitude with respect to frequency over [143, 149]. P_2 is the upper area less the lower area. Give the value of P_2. -137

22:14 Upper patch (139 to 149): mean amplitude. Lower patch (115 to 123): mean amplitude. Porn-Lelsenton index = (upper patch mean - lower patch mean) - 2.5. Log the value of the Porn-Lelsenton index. -9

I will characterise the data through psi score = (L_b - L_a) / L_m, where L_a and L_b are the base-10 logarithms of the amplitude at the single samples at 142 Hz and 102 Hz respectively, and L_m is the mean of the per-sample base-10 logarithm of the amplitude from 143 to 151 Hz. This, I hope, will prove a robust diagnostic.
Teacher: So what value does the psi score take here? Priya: 0.16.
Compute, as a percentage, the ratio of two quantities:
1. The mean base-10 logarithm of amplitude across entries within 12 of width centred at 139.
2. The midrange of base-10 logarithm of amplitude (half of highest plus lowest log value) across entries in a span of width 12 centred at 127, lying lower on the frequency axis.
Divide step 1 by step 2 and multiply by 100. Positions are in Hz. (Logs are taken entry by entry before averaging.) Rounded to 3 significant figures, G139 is 100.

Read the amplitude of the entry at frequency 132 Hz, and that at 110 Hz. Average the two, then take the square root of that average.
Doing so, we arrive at 7.5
